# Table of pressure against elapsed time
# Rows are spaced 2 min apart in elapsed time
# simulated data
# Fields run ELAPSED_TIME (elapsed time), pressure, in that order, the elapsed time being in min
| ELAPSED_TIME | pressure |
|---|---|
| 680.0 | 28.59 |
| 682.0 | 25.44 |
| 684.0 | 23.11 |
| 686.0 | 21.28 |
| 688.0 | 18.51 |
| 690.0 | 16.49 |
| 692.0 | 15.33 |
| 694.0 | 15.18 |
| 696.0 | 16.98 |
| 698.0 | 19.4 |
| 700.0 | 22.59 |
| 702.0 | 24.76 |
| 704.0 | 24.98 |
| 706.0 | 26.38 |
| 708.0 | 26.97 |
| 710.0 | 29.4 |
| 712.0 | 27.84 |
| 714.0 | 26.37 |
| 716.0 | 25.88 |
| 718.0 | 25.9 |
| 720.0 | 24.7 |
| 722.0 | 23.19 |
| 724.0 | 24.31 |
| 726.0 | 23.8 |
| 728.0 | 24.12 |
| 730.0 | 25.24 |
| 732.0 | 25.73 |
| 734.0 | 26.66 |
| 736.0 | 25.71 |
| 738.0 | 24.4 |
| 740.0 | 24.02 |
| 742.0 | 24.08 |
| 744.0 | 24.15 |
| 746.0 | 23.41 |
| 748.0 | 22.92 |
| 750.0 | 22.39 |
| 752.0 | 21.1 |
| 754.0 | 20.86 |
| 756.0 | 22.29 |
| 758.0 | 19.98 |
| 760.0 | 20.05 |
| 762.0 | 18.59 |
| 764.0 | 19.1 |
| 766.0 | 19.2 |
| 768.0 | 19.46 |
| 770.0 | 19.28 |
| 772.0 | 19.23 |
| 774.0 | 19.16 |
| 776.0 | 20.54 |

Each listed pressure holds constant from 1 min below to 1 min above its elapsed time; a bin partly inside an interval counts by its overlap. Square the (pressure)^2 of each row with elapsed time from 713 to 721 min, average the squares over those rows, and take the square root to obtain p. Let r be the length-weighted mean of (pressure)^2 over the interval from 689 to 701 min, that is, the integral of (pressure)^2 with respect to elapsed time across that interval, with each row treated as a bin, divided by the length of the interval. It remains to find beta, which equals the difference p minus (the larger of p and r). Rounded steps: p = 662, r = 319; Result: 0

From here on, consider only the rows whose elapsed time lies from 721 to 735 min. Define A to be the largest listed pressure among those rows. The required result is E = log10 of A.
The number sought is 1.43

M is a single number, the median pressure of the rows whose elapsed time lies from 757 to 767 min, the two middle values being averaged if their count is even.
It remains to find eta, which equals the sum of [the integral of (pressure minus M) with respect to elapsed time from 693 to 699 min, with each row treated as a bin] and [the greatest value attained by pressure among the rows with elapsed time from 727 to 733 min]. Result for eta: 14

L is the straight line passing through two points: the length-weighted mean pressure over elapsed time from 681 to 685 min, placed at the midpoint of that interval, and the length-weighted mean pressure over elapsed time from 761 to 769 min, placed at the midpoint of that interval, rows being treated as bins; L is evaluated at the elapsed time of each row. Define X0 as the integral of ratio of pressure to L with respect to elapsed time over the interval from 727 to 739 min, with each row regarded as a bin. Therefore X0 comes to 14.4 min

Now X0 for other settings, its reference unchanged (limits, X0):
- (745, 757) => 13.3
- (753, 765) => 12.4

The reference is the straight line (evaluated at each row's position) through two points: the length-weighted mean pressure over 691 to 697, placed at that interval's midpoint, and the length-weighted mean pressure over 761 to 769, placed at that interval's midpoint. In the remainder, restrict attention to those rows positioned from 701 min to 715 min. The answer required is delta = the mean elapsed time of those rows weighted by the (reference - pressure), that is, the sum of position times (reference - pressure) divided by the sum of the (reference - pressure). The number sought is 708.3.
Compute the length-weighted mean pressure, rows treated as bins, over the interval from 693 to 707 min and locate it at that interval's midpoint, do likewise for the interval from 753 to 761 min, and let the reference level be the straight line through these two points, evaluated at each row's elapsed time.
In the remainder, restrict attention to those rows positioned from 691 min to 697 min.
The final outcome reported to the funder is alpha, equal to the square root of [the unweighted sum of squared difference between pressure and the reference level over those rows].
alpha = 10.0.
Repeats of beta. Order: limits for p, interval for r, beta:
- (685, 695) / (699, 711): -355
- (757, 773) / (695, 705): -107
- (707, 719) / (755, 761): 0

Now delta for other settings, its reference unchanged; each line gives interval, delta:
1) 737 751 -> 743.4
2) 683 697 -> 685.8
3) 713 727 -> 719.4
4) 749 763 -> 753.7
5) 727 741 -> 733.8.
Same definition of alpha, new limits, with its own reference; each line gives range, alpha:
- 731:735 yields 7.3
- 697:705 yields 5.4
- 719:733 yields 9.0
